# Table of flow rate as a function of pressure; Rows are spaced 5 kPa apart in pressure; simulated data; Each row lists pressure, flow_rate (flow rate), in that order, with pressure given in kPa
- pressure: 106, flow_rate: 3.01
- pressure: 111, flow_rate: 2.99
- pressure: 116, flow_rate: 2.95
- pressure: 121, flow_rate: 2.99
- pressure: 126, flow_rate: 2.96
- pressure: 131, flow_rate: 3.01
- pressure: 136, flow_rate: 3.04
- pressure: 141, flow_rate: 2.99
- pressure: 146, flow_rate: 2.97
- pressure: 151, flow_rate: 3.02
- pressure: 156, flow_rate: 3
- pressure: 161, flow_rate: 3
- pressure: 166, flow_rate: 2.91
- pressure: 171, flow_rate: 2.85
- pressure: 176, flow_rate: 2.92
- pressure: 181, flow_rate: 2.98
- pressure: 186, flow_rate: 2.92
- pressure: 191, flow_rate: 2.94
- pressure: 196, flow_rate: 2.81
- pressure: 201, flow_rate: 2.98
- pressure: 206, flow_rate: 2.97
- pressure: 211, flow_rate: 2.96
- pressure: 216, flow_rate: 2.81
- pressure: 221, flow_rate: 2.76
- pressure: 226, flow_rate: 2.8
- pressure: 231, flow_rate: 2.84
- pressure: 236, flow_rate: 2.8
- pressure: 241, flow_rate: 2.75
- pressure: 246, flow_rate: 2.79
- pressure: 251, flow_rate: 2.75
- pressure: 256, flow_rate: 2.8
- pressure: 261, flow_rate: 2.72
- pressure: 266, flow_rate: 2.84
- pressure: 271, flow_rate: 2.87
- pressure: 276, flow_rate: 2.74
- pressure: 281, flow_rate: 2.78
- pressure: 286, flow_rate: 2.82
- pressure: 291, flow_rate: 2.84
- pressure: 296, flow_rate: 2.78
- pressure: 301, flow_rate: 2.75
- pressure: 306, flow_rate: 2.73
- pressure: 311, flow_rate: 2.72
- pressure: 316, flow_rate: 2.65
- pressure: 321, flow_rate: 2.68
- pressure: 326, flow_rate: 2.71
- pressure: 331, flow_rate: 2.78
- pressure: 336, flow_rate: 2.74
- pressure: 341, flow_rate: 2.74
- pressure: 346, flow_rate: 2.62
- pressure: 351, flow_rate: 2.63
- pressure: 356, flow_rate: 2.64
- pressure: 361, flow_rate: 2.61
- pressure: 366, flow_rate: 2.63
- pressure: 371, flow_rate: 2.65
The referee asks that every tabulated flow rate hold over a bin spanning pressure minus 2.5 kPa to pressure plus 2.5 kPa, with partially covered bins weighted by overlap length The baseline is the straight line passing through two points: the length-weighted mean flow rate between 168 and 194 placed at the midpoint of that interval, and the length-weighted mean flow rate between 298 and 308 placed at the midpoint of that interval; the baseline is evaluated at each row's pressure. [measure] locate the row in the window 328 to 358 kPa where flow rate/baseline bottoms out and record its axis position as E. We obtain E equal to 346 kPa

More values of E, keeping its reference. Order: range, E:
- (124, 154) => 126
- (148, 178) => 171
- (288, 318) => 316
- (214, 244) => 221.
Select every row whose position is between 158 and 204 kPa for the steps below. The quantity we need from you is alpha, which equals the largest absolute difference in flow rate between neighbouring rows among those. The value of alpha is 0.17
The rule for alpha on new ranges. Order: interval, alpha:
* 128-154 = 0.05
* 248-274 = 0.12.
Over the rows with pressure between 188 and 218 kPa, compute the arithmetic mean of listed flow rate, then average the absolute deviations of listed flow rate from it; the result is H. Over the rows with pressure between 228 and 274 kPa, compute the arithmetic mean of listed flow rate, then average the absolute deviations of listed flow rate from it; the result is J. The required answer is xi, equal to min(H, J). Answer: 0.0383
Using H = 0.068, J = 0.038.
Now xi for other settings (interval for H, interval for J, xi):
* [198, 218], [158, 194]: 0.0359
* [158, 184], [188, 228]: 0.0464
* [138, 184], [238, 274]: 0.0416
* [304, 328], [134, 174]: 0.0264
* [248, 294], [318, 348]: 0.0417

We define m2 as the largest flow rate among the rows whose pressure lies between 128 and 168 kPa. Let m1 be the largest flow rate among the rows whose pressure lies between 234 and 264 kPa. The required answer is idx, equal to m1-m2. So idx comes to -0.2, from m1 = 2.8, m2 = 3.04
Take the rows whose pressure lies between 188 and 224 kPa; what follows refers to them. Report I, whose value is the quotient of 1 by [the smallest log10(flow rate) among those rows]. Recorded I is 2.27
